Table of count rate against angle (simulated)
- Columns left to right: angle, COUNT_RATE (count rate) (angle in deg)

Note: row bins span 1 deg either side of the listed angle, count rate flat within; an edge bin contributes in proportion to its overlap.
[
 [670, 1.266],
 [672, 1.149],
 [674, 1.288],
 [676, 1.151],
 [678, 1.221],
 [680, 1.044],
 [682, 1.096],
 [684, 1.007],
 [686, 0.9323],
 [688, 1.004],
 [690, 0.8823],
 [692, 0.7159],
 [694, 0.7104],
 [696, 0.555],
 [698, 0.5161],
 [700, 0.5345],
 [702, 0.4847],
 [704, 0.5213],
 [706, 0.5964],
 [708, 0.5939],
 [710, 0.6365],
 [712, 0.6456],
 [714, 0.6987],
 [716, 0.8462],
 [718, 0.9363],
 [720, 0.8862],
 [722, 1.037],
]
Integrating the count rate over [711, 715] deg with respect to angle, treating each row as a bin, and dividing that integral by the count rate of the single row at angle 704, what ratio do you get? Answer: 5.2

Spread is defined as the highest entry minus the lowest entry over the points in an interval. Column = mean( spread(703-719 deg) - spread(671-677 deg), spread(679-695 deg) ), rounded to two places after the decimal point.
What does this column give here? 0.33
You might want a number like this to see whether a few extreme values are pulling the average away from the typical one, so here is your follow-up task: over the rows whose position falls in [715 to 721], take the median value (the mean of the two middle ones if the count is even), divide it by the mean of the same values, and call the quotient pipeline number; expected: 1.00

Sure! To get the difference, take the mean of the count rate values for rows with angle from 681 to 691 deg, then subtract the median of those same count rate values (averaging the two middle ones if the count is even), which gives -0.020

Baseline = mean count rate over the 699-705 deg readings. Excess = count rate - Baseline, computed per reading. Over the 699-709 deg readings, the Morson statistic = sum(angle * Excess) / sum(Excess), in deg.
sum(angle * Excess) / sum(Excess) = 706.8 deg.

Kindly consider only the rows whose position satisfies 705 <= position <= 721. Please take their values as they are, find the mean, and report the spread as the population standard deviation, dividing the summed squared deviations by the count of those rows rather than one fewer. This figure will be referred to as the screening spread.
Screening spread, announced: 0.13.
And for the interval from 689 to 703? 0.13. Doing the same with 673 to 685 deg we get 0.10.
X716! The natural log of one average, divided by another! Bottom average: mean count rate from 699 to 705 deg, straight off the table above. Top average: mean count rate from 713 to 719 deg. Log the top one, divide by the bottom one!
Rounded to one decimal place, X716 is -0.4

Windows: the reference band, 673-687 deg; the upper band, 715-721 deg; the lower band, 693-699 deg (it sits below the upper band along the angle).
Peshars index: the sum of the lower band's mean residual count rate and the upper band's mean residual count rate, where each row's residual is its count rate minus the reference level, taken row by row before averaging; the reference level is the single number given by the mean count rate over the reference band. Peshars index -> -0.73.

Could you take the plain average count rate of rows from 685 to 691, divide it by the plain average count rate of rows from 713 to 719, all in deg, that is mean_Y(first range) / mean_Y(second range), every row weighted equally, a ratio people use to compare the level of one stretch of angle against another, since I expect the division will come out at 1.1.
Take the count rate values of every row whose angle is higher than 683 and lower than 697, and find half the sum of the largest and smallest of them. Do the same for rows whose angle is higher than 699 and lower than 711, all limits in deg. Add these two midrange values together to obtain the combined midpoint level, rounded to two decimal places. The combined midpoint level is 1.34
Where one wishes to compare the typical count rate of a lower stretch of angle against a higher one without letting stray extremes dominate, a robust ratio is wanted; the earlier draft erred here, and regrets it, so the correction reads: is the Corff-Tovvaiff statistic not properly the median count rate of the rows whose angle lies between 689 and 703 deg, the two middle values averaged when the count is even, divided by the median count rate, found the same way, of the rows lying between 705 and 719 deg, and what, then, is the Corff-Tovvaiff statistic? 0.86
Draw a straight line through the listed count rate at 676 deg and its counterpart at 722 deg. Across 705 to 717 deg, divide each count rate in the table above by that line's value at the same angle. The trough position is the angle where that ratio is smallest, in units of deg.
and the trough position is 706 deg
